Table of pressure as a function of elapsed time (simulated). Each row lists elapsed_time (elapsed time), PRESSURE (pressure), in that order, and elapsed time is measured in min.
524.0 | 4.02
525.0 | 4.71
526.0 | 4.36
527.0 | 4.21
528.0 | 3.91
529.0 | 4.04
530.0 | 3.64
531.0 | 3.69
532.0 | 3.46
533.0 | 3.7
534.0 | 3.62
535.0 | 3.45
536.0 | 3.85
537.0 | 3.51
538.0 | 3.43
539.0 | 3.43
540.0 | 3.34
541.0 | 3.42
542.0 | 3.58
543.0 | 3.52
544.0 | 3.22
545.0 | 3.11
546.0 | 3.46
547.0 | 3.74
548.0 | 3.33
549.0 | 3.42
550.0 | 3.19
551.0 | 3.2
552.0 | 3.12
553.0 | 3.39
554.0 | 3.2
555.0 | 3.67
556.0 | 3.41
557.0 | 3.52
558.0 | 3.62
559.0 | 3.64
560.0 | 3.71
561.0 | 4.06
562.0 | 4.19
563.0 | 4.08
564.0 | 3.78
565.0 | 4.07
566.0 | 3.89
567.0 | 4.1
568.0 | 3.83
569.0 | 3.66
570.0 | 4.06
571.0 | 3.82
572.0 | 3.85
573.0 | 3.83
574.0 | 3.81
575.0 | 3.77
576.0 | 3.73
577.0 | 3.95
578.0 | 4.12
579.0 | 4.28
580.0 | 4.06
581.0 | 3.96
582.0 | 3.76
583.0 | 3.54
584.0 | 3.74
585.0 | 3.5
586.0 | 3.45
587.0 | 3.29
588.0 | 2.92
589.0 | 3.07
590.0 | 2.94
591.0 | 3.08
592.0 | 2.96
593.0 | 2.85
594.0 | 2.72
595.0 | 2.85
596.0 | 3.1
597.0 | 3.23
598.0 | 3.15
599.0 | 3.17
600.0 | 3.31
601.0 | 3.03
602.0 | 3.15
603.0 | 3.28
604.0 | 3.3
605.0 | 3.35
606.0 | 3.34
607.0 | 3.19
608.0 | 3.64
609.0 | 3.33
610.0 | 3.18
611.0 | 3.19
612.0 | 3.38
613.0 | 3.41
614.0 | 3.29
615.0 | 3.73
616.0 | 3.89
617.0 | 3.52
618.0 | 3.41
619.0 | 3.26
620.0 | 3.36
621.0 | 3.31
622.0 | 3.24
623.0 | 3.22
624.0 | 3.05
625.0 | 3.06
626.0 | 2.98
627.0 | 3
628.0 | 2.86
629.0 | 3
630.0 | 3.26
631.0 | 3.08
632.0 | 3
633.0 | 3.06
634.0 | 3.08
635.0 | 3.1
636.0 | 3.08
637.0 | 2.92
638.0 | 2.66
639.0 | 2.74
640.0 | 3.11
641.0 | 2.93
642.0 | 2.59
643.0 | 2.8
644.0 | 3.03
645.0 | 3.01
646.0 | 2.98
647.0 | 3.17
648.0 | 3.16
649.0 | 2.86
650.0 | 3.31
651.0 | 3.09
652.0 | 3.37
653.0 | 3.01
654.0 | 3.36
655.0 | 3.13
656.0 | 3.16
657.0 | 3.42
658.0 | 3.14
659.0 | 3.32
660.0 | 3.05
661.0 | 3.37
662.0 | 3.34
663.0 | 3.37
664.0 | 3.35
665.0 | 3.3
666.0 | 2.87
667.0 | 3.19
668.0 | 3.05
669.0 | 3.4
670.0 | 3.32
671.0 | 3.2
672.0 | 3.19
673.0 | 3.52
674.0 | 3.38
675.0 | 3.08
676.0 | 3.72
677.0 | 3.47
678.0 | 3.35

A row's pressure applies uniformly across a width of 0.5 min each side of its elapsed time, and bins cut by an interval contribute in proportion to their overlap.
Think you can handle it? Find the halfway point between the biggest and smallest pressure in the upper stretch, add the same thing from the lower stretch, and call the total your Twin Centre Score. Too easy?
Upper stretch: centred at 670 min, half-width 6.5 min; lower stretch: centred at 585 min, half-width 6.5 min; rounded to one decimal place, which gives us 6.9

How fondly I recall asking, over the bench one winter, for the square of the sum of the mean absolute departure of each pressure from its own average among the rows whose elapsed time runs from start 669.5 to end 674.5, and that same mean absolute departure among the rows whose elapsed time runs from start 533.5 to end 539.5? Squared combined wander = 0.051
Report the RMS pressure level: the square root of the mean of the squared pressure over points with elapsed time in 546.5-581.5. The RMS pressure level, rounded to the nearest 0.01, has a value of 3.76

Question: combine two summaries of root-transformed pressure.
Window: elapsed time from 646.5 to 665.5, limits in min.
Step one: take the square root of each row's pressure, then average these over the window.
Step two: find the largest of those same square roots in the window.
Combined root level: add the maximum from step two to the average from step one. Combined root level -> 3.64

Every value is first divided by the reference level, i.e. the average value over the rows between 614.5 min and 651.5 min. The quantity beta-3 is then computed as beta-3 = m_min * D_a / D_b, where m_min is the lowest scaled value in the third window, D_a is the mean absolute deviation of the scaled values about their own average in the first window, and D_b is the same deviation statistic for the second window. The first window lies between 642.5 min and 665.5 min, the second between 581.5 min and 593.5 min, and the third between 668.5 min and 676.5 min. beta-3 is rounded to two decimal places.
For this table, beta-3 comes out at 0.52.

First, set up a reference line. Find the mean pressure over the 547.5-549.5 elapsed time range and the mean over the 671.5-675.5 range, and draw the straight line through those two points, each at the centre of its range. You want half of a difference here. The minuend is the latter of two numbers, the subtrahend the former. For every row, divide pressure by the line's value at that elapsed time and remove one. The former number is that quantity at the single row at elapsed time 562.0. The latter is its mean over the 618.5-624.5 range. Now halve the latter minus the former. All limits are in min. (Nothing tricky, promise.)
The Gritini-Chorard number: -0.14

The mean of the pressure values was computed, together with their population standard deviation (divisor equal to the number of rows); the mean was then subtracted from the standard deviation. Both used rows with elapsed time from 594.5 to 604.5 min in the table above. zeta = -3.02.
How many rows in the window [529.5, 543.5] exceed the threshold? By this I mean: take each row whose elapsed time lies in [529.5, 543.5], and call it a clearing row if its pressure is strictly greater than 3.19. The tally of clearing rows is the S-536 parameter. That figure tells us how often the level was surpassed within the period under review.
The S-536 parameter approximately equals 14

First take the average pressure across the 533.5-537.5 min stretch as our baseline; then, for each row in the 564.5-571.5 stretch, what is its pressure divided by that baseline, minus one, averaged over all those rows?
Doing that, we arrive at 0.09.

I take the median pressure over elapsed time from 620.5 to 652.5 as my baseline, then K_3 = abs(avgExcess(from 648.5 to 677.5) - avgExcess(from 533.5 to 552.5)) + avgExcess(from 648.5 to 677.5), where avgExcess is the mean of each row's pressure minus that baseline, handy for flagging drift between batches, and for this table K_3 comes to 0.36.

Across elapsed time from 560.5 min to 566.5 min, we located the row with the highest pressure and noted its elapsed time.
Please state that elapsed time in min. 562.0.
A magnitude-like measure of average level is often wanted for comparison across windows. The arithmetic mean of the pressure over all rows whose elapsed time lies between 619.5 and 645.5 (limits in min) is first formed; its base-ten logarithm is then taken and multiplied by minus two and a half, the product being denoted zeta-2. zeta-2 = -1.20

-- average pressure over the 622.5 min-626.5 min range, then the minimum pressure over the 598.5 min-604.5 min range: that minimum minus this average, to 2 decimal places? -0.05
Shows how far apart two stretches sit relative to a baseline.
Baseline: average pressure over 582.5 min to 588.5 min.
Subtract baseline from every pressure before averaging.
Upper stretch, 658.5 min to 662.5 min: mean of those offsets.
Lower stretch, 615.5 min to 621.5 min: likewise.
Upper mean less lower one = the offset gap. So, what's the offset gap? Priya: -0.19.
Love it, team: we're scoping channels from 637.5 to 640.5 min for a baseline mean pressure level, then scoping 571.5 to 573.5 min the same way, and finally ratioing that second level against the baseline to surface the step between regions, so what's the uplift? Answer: 1.35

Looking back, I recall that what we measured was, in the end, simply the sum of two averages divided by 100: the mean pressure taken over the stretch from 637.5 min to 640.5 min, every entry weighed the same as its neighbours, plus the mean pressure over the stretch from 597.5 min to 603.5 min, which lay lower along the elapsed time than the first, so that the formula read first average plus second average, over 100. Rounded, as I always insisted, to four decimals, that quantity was 0.0602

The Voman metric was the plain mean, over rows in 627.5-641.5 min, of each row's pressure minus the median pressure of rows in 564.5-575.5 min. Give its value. -0.8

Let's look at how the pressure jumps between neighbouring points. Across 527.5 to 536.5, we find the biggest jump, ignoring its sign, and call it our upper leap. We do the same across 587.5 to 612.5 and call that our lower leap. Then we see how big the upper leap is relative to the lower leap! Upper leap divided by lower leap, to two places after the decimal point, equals 0.89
